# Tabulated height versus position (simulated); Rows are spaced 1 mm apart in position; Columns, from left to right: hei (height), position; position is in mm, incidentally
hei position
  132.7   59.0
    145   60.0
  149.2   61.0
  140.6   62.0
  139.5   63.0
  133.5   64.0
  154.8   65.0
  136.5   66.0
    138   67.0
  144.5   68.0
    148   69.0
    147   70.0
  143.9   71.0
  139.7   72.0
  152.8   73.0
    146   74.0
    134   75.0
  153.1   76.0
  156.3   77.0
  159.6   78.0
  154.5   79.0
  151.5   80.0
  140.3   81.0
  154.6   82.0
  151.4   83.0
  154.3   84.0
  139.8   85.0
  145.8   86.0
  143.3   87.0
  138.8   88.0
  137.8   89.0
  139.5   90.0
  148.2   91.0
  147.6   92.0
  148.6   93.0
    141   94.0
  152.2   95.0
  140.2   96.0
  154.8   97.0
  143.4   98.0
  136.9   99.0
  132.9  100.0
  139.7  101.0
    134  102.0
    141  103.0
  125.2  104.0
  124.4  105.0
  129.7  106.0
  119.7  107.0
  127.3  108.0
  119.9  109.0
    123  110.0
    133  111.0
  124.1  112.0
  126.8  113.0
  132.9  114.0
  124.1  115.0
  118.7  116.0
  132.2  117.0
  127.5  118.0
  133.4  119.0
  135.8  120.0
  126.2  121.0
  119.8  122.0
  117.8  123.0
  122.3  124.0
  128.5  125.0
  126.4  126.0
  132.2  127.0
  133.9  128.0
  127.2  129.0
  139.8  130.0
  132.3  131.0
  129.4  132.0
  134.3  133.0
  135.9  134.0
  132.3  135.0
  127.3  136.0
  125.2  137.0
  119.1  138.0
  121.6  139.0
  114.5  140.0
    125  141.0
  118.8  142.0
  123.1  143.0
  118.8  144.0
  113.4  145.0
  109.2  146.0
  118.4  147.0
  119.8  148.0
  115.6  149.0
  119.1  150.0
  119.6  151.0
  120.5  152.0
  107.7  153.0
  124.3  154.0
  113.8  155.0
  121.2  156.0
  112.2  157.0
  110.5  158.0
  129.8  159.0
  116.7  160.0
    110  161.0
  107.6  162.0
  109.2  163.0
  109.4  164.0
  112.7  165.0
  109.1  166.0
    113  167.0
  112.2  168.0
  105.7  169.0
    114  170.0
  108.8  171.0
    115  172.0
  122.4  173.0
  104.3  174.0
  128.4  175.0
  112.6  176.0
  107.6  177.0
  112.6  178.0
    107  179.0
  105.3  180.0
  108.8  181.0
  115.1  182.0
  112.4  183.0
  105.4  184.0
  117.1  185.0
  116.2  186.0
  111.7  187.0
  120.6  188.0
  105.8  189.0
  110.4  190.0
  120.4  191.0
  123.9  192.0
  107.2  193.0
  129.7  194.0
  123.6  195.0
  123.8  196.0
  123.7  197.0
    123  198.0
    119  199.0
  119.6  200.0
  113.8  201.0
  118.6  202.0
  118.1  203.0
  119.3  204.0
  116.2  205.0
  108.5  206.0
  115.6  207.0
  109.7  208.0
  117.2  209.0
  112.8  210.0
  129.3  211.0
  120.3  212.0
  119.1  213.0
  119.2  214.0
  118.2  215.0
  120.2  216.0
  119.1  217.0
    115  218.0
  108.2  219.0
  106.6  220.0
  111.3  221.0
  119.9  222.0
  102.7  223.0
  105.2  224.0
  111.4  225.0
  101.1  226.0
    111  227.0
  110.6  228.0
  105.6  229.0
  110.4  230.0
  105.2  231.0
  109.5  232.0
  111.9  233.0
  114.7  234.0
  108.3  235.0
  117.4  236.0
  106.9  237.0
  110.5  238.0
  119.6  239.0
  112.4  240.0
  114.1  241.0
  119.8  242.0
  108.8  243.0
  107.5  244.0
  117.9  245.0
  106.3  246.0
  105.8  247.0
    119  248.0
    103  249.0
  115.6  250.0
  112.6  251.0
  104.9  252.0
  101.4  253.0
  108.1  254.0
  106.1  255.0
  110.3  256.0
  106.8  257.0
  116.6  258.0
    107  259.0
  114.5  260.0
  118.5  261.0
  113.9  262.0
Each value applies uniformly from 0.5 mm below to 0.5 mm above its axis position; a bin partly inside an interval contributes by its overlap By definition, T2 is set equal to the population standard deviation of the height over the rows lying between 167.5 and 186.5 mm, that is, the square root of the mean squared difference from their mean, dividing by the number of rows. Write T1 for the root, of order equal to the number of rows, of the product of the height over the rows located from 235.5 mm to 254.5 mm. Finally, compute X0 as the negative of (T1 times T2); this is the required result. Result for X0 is -672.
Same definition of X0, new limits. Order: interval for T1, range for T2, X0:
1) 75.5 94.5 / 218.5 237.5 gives -678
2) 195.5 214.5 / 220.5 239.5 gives -598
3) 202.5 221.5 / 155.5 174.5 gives -699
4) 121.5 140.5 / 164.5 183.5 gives -726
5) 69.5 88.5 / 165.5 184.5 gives -869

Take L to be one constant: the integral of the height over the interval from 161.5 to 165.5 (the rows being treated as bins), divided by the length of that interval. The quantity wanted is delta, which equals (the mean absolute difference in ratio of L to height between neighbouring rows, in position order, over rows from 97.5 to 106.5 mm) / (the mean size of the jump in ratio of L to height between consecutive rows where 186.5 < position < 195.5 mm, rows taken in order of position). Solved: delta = 0.44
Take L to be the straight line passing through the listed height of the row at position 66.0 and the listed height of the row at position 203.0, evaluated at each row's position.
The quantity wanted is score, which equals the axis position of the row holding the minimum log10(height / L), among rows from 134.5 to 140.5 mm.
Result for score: 140.0 mm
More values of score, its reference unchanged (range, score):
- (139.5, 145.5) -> 145.0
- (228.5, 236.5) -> 231.0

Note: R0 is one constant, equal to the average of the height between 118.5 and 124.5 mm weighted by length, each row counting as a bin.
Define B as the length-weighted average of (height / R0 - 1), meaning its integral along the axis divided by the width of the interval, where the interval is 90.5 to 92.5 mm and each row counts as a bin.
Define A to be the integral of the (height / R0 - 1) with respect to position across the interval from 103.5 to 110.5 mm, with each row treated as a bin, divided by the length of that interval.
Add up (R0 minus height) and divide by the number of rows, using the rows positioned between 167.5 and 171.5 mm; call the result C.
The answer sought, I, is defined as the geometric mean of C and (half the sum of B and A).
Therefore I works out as 1.1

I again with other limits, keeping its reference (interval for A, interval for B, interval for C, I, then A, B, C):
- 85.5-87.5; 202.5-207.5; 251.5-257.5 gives 0.8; 0.15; -0.08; 20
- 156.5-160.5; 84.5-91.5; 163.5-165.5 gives 0.7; -0.07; 0.13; 15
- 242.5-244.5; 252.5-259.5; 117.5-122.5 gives 0.6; -0.14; -0.14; -3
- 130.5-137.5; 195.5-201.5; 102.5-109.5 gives 0.0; 0.04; -0.04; -1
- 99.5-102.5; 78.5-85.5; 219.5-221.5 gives 1.5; 0.08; 0.19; 17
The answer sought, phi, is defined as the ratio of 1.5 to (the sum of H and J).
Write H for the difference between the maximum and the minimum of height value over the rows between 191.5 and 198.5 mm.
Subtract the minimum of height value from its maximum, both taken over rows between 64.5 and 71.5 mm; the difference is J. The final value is 0.04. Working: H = 22.5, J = 18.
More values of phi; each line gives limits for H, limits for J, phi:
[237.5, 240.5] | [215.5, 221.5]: 0.07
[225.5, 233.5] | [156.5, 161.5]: 0.05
